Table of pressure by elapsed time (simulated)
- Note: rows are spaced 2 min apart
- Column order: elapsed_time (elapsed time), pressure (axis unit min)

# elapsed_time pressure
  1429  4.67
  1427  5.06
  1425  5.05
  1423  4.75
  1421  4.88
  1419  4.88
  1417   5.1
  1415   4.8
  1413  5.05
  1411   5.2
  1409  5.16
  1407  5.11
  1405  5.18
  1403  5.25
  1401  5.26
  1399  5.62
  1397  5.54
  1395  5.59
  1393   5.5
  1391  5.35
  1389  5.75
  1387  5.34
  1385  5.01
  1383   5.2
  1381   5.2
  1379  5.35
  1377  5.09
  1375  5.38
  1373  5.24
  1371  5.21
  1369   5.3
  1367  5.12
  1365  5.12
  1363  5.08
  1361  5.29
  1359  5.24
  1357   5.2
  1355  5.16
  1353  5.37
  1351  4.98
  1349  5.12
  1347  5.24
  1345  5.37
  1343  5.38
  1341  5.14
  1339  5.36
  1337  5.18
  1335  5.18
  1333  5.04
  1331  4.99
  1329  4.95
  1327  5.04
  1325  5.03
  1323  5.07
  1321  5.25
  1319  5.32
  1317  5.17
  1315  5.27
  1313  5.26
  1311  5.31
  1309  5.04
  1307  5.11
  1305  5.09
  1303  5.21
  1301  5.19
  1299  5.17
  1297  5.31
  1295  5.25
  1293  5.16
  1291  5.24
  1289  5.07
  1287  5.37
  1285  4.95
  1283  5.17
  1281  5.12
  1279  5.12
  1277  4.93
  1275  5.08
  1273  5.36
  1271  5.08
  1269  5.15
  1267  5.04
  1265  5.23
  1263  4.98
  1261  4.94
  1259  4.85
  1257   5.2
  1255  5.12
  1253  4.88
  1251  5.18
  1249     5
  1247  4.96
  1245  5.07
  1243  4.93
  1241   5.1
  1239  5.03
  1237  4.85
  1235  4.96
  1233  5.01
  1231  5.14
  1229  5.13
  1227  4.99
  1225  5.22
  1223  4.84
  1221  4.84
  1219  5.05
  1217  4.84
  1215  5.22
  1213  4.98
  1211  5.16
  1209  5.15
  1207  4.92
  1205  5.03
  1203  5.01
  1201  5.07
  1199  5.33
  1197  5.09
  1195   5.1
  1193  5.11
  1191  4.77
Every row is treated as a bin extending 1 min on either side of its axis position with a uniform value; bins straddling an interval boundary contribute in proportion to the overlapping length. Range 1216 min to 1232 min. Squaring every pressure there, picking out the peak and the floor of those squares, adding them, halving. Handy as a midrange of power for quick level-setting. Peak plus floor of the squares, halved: 25.3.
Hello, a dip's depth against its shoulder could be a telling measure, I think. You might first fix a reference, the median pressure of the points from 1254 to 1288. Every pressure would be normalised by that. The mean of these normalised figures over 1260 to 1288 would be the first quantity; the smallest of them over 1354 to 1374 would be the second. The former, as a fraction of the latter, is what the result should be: 1.01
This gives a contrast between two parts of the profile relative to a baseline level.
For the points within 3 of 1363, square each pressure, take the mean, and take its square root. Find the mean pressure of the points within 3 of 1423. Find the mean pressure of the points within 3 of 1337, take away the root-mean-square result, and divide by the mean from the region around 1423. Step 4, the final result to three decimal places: 0.016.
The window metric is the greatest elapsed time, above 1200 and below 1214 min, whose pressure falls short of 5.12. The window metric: 1213 min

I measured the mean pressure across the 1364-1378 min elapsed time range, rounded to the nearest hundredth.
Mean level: 5.21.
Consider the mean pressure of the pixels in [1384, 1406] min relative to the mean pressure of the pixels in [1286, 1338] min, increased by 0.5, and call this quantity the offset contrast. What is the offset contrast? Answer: 1.545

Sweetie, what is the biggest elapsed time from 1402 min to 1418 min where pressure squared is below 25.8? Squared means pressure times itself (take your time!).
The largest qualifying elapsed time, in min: 1415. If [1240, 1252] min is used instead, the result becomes 1249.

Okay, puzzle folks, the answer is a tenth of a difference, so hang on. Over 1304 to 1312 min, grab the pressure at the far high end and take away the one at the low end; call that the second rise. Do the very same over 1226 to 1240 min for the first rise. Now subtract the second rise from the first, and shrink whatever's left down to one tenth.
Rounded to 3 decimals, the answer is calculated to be -0.018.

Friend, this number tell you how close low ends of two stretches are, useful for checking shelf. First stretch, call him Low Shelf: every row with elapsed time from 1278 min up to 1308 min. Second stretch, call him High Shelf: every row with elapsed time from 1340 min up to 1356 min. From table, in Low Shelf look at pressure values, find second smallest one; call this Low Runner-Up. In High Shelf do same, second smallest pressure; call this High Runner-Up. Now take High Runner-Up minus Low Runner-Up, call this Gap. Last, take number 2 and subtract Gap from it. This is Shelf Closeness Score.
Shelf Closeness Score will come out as 1.95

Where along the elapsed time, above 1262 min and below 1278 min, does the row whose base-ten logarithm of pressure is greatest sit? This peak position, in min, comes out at 1273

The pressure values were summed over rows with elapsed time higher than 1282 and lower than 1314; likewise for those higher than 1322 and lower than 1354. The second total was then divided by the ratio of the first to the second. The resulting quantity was 82.0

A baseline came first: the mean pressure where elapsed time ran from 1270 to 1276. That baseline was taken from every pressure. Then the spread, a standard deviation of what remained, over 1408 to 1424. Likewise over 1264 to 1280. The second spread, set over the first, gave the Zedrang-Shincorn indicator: 0.75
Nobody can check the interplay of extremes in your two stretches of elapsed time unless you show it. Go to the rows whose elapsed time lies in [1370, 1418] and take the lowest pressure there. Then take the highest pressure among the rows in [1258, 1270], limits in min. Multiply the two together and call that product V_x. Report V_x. 25.1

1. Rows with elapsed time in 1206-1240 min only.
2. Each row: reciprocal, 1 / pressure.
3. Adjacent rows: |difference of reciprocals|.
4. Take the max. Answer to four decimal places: 0.0150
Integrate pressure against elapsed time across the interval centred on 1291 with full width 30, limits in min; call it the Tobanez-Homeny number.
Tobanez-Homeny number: 155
